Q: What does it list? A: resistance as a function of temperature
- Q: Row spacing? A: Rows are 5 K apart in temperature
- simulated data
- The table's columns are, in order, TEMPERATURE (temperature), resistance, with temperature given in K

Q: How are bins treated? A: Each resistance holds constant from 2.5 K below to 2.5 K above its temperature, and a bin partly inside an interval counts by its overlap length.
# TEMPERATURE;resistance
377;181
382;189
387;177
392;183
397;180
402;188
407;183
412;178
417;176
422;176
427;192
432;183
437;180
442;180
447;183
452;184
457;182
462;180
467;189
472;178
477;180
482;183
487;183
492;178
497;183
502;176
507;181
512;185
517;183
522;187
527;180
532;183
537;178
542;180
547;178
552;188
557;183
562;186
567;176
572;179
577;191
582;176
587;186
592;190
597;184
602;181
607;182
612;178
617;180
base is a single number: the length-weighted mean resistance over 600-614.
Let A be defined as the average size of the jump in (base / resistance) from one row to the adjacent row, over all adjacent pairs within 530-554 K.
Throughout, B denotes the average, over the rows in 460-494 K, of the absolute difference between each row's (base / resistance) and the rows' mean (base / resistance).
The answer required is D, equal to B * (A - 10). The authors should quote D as -0.159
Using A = 0.026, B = 0.0159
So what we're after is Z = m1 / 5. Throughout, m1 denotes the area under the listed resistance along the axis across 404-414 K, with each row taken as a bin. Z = 362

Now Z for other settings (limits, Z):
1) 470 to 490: 724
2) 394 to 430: 1310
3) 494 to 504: 359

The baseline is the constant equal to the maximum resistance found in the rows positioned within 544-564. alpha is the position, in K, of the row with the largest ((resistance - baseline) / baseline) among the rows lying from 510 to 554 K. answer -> 552 K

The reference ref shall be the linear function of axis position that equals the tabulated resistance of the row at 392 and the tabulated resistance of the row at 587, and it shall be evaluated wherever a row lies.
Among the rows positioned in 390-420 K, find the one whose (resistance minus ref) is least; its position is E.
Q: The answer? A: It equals 417 K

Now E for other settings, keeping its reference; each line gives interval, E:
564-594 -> 582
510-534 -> 527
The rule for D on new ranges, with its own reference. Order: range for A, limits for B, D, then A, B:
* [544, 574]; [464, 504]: -0.177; 0.034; 0.0178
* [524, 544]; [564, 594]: -0.323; 0.018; 0.0323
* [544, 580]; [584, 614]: -0.169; 0.039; 0.0169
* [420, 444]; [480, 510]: -0.136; 0.037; 0.0137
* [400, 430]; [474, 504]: -0.138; 0.030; 0.0139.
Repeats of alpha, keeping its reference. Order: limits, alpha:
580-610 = 592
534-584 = 577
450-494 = 467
